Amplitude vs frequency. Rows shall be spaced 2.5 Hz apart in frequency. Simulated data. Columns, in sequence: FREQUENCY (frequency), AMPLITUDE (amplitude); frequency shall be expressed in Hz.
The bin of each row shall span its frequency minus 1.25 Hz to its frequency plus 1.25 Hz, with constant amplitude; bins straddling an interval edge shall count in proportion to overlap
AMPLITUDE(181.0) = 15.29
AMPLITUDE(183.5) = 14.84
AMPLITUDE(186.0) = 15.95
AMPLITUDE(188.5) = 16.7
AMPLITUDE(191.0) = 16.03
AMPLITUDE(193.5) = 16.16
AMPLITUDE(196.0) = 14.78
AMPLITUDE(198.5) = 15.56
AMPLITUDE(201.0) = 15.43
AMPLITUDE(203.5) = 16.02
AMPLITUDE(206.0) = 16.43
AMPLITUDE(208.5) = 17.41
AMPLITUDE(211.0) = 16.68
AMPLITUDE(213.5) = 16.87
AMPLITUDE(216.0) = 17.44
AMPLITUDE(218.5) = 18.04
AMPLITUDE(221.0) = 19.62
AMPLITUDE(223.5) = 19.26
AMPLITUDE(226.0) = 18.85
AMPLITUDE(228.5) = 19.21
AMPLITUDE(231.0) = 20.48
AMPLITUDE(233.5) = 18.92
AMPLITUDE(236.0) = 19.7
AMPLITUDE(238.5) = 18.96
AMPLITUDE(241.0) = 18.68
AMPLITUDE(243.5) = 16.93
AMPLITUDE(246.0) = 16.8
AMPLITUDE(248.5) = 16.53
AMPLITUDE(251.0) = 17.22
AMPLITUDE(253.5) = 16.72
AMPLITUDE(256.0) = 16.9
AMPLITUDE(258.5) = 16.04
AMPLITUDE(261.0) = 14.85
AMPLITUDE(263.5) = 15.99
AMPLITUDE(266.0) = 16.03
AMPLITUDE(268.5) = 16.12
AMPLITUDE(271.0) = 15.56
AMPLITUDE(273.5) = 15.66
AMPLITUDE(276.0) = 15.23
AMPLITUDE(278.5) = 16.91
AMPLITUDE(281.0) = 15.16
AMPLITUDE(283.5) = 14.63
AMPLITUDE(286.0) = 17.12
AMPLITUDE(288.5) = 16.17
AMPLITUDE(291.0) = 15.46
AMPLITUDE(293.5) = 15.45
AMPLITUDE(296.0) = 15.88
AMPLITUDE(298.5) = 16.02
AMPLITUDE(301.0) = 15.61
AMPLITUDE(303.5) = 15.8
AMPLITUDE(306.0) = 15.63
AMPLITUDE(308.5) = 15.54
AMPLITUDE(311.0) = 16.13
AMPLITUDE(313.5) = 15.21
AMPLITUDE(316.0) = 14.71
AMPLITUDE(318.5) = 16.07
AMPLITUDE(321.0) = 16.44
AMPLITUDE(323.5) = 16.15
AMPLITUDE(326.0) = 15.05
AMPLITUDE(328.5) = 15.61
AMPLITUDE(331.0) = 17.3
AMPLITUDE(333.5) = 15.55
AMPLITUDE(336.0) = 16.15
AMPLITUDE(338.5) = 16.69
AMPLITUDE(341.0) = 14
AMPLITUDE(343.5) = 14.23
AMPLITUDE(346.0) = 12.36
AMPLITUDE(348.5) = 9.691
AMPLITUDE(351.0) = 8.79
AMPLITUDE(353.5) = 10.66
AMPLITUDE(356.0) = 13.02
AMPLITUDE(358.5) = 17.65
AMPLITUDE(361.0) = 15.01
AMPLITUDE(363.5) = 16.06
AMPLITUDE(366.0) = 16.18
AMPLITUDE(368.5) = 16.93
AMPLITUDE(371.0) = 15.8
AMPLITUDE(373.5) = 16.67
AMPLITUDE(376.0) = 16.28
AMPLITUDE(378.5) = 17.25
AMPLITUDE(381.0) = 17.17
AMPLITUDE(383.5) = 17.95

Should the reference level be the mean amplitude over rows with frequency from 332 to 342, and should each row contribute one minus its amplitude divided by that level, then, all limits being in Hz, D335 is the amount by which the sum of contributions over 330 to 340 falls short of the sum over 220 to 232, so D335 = -1.0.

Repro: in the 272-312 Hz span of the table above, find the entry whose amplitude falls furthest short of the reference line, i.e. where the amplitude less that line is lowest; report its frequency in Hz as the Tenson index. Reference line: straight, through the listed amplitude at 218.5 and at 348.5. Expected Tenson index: 283.5 Hz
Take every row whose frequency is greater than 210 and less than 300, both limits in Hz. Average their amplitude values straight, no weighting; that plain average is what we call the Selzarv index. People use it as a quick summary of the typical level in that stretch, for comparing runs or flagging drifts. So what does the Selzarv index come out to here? 17.0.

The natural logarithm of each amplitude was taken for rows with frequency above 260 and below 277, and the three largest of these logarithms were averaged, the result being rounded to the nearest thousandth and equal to 2.775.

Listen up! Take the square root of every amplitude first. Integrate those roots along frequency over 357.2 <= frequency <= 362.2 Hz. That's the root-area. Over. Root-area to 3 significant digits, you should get 20.2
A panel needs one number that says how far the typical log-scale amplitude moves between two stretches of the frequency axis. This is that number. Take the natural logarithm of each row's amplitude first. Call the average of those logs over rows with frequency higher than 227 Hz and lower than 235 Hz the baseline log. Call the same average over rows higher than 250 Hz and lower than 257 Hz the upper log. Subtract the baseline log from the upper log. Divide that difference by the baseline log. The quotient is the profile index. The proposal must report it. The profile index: -0.05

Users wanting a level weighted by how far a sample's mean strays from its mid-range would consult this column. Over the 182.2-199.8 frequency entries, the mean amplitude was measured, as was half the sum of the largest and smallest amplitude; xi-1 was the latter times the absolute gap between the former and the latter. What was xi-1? 0.4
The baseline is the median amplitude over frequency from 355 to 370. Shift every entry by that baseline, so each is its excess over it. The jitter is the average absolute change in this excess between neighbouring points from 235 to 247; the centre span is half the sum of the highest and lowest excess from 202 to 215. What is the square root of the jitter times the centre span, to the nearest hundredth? 0.66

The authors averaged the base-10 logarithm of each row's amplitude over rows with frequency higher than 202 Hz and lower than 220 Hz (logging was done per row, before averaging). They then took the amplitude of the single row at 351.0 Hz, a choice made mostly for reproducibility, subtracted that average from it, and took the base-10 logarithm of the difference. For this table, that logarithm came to 0.88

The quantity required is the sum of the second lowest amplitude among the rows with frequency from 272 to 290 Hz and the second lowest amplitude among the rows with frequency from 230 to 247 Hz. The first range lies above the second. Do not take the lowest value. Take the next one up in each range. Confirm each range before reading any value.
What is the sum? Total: 32.1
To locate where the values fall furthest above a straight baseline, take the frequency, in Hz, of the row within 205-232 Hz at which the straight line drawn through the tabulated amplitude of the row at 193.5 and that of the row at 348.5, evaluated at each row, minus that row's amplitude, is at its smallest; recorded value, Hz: 231.0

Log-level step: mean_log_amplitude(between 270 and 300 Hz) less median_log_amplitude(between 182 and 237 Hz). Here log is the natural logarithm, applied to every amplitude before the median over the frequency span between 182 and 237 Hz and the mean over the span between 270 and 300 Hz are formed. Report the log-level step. -0.063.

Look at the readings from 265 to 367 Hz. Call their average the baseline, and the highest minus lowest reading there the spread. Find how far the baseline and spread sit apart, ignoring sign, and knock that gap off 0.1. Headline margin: -6.2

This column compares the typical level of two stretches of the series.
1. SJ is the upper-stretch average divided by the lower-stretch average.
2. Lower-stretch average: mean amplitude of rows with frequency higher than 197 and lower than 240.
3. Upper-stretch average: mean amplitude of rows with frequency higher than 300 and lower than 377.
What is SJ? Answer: 0.84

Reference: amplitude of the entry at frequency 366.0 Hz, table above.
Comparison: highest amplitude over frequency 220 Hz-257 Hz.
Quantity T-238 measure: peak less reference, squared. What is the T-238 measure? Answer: 18.5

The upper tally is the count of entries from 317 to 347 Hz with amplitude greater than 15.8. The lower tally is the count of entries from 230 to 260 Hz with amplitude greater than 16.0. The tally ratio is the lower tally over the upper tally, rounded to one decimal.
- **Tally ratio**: 2.0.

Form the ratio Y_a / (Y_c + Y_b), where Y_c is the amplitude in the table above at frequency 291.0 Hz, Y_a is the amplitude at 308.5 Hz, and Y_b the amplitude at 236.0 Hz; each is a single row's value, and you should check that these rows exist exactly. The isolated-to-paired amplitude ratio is 0.442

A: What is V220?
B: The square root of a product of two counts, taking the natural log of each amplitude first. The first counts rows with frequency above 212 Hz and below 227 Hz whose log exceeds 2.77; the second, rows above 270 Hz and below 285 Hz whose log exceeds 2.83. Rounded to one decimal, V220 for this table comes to 0.0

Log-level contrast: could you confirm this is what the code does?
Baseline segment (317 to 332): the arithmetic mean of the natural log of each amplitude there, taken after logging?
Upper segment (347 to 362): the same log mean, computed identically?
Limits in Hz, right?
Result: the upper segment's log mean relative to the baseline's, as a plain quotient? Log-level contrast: 0.897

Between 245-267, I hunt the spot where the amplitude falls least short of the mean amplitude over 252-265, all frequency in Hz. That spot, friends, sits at 251.0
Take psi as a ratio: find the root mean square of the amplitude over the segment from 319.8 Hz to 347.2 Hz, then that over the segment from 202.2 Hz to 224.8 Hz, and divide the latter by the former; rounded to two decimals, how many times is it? 1.14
